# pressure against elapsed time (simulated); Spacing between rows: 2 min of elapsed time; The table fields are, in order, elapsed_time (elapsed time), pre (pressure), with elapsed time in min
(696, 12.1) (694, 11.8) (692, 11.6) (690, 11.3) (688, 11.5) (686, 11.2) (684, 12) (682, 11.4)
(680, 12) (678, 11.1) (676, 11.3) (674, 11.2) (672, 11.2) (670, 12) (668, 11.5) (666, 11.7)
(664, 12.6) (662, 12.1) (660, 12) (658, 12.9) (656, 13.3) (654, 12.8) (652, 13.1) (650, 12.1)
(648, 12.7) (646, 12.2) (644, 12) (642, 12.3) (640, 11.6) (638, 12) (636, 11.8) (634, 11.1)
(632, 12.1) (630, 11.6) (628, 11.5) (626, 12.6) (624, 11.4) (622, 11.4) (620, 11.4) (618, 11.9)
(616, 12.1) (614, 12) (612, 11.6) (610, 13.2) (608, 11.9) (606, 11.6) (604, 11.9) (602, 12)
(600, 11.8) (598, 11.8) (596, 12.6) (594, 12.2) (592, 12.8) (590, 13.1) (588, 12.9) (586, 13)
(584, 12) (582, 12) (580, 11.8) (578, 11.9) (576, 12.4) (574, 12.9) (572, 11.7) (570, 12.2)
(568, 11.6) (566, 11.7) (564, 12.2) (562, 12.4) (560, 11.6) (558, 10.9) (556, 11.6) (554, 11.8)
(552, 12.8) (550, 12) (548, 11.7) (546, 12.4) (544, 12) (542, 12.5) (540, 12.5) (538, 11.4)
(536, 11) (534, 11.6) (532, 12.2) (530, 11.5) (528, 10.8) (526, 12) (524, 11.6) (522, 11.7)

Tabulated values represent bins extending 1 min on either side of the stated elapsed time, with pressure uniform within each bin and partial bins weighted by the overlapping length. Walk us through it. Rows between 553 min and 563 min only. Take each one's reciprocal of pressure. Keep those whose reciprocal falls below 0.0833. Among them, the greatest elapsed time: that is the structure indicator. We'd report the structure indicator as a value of 562 min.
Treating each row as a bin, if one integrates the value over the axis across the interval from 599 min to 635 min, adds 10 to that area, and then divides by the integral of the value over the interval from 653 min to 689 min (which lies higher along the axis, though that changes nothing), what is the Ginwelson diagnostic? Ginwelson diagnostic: 1.02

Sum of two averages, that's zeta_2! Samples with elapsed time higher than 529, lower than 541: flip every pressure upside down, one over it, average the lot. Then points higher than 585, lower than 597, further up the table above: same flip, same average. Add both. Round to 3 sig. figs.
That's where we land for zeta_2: 0.164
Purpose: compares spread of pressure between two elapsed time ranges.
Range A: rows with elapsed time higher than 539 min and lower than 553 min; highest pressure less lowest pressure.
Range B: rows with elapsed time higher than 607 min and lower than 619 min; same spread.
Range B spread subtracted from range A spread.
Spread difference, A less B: -0.5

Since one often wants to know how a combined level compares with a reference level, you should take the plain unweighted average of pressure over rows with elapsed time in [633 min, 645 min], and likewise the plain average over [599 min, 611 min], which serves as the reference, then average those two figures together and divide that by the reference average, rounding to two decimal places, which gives 0.99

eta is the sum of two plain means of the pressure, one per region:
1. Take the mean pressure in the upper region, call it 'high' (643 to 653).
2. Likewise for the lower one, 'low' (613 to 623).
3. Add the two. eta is 24.2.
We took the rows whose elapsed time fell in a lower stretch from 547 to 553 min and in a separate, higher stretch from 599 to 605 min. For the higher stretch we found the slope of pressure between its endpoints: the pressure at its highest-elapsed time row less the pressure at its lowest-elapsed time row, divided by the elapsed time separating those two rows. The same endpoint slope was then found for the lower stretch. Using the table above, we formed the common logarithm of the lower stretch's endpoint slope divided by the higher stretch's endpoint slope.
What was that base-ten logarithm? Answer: 1.0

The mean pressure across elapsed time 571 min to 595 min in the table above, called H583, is 12.4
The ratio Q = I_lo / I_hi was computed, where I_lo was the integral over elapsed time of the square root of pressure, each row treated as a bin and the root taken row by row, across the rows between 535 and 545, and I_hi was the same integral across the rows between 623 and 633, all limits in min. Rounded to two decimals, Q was 1.00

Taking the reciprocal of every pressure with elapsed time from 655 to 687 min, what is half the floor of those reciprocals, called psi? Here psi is 0.0376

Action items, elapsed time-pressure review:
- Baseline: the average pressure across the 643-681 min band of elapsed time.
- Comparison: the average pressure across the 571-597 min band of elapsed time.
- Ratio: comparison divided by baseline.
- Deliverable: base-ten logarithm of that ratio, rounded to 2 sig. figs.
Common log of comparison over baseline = 0.011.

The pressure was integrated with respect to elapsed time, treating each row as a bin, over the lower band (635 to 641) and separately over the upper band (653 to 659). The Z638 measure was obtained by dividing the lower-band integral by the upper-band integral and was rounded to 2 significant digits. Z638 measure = 0.91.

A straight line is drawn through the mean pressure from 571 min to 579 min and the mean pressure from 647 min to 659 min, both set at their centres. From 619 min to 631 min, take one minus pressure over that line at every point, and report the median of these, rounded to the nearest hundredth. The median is 0.09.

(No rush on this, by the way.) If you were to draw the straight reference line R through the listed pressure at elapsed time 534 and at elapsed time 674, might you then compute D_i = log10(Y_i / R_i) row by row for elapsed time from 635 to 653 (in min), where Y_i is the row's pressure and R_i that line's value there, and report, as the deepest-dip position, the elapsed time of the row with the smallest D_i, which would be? 640 min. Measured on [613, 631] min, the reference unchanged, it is 620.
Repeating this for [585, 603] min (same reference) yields 598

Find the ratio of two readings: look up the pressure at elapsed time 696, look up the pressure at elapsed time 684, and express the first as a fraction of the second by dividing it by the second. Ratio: 1.01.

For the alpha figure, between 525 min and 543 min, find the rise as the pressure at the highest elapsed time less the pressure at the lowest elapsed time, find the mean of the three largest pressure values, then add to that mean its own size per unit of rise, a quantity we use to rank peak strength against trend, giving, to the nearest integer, 37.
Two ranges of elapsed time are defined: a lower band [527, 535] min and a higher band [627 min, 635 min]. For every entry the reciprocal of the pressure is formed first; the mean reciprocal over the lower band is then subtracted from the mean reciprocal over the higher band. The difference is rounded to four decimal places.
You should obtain -0.0005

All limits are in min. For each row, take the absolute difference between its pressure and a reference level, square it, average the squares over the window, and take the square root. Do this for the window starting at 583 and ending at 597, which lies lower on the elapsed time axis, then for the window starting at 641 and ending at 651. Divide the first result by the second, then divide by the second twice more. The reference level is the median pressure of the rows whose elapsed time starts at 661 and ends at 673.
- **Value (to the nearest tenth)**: 8.3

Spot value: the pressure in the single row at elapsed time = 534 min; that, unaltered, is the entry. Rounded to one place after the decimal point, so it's 11.6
